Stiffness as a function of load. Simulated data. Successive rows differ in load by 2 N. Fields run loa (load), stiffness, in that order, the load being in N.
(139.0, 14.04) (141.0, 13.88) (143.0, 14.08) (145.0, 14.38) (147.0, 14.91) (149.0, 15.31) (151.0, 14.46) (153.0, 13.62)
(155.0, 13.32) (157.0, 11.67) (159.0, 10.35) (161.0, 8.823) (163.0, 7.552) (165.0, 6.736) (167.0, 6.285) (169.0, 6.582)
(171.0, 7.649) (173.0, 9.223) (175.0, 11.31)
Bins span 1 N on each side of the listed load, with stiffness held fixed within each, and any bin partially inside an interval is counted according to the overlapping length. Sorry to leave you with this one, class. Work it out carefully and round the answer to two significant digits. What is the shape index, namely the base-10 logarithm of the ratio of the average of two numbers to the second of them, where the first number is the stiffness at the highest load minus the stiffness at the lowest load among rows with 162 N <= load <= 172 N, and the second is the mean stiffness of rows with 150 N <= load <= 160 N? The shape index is -0.30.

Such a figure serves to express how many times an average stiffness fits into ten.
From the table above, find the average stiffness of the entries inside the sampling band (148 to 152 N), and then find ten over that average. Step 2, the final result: 0.67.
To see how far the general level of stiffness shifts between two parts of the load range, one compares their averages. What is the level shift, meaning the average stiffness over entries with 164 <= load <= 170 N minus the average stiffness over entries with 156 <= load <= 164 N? -3.1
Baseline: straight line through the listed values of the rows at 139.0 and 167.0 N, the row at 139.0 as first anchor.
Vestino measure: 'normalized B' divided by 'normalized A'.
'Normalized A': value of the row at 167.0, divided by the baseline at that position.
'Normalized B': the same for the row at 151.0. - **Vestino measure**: 1.3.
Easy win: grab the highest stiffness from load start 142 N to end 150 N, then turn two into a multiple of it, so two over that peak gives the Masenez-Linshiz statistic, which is 0.131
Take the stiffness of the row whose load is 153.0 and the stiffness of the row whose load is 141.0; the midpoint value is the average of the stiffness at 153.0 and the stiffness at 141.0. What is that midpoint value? 14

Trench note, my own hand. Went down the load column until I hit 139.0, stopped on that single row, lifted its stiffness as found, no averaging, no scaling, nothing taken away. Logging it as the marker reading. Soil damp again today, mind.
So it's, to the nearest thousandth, 14.040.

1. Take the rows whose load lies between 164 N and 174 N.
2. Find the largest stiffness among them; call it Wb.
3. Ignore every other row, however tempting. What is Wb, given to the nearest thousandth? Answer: 9.223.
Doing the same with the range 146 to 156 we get 15.310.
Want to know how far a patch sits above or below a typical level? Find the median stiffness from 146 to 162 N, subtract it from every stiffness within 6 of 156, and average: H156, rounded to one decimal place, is -1.4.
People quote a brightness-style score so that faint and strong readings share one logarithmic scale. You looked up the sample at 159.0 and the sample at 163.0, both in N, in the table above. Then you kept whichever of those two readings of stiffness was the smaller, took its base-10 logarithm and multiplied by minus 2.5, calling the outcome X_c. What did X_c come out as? -2.20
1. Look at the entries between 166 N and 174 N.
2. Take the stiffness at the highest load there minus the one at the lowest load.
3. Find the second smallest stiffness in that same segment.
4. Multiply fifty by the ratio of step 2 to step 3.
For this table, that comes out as 22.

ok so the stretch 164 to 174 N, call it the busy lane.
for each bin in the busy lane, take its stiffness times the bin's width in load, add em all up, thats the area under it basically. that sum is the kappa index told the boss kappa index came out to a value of 73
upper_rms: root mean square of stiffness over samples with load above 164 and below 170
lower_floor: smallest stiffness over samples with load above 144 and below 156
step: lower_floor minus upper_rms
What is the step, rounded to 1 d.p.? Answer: 6.8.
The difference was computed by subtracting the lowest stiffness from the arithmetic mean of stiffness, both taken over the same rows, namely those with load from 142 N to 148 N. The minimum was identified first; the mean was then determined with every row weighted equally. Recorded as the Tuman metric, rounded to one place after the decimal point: 0.4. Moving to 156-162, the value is 1.5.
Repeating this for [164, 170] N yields 0.2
